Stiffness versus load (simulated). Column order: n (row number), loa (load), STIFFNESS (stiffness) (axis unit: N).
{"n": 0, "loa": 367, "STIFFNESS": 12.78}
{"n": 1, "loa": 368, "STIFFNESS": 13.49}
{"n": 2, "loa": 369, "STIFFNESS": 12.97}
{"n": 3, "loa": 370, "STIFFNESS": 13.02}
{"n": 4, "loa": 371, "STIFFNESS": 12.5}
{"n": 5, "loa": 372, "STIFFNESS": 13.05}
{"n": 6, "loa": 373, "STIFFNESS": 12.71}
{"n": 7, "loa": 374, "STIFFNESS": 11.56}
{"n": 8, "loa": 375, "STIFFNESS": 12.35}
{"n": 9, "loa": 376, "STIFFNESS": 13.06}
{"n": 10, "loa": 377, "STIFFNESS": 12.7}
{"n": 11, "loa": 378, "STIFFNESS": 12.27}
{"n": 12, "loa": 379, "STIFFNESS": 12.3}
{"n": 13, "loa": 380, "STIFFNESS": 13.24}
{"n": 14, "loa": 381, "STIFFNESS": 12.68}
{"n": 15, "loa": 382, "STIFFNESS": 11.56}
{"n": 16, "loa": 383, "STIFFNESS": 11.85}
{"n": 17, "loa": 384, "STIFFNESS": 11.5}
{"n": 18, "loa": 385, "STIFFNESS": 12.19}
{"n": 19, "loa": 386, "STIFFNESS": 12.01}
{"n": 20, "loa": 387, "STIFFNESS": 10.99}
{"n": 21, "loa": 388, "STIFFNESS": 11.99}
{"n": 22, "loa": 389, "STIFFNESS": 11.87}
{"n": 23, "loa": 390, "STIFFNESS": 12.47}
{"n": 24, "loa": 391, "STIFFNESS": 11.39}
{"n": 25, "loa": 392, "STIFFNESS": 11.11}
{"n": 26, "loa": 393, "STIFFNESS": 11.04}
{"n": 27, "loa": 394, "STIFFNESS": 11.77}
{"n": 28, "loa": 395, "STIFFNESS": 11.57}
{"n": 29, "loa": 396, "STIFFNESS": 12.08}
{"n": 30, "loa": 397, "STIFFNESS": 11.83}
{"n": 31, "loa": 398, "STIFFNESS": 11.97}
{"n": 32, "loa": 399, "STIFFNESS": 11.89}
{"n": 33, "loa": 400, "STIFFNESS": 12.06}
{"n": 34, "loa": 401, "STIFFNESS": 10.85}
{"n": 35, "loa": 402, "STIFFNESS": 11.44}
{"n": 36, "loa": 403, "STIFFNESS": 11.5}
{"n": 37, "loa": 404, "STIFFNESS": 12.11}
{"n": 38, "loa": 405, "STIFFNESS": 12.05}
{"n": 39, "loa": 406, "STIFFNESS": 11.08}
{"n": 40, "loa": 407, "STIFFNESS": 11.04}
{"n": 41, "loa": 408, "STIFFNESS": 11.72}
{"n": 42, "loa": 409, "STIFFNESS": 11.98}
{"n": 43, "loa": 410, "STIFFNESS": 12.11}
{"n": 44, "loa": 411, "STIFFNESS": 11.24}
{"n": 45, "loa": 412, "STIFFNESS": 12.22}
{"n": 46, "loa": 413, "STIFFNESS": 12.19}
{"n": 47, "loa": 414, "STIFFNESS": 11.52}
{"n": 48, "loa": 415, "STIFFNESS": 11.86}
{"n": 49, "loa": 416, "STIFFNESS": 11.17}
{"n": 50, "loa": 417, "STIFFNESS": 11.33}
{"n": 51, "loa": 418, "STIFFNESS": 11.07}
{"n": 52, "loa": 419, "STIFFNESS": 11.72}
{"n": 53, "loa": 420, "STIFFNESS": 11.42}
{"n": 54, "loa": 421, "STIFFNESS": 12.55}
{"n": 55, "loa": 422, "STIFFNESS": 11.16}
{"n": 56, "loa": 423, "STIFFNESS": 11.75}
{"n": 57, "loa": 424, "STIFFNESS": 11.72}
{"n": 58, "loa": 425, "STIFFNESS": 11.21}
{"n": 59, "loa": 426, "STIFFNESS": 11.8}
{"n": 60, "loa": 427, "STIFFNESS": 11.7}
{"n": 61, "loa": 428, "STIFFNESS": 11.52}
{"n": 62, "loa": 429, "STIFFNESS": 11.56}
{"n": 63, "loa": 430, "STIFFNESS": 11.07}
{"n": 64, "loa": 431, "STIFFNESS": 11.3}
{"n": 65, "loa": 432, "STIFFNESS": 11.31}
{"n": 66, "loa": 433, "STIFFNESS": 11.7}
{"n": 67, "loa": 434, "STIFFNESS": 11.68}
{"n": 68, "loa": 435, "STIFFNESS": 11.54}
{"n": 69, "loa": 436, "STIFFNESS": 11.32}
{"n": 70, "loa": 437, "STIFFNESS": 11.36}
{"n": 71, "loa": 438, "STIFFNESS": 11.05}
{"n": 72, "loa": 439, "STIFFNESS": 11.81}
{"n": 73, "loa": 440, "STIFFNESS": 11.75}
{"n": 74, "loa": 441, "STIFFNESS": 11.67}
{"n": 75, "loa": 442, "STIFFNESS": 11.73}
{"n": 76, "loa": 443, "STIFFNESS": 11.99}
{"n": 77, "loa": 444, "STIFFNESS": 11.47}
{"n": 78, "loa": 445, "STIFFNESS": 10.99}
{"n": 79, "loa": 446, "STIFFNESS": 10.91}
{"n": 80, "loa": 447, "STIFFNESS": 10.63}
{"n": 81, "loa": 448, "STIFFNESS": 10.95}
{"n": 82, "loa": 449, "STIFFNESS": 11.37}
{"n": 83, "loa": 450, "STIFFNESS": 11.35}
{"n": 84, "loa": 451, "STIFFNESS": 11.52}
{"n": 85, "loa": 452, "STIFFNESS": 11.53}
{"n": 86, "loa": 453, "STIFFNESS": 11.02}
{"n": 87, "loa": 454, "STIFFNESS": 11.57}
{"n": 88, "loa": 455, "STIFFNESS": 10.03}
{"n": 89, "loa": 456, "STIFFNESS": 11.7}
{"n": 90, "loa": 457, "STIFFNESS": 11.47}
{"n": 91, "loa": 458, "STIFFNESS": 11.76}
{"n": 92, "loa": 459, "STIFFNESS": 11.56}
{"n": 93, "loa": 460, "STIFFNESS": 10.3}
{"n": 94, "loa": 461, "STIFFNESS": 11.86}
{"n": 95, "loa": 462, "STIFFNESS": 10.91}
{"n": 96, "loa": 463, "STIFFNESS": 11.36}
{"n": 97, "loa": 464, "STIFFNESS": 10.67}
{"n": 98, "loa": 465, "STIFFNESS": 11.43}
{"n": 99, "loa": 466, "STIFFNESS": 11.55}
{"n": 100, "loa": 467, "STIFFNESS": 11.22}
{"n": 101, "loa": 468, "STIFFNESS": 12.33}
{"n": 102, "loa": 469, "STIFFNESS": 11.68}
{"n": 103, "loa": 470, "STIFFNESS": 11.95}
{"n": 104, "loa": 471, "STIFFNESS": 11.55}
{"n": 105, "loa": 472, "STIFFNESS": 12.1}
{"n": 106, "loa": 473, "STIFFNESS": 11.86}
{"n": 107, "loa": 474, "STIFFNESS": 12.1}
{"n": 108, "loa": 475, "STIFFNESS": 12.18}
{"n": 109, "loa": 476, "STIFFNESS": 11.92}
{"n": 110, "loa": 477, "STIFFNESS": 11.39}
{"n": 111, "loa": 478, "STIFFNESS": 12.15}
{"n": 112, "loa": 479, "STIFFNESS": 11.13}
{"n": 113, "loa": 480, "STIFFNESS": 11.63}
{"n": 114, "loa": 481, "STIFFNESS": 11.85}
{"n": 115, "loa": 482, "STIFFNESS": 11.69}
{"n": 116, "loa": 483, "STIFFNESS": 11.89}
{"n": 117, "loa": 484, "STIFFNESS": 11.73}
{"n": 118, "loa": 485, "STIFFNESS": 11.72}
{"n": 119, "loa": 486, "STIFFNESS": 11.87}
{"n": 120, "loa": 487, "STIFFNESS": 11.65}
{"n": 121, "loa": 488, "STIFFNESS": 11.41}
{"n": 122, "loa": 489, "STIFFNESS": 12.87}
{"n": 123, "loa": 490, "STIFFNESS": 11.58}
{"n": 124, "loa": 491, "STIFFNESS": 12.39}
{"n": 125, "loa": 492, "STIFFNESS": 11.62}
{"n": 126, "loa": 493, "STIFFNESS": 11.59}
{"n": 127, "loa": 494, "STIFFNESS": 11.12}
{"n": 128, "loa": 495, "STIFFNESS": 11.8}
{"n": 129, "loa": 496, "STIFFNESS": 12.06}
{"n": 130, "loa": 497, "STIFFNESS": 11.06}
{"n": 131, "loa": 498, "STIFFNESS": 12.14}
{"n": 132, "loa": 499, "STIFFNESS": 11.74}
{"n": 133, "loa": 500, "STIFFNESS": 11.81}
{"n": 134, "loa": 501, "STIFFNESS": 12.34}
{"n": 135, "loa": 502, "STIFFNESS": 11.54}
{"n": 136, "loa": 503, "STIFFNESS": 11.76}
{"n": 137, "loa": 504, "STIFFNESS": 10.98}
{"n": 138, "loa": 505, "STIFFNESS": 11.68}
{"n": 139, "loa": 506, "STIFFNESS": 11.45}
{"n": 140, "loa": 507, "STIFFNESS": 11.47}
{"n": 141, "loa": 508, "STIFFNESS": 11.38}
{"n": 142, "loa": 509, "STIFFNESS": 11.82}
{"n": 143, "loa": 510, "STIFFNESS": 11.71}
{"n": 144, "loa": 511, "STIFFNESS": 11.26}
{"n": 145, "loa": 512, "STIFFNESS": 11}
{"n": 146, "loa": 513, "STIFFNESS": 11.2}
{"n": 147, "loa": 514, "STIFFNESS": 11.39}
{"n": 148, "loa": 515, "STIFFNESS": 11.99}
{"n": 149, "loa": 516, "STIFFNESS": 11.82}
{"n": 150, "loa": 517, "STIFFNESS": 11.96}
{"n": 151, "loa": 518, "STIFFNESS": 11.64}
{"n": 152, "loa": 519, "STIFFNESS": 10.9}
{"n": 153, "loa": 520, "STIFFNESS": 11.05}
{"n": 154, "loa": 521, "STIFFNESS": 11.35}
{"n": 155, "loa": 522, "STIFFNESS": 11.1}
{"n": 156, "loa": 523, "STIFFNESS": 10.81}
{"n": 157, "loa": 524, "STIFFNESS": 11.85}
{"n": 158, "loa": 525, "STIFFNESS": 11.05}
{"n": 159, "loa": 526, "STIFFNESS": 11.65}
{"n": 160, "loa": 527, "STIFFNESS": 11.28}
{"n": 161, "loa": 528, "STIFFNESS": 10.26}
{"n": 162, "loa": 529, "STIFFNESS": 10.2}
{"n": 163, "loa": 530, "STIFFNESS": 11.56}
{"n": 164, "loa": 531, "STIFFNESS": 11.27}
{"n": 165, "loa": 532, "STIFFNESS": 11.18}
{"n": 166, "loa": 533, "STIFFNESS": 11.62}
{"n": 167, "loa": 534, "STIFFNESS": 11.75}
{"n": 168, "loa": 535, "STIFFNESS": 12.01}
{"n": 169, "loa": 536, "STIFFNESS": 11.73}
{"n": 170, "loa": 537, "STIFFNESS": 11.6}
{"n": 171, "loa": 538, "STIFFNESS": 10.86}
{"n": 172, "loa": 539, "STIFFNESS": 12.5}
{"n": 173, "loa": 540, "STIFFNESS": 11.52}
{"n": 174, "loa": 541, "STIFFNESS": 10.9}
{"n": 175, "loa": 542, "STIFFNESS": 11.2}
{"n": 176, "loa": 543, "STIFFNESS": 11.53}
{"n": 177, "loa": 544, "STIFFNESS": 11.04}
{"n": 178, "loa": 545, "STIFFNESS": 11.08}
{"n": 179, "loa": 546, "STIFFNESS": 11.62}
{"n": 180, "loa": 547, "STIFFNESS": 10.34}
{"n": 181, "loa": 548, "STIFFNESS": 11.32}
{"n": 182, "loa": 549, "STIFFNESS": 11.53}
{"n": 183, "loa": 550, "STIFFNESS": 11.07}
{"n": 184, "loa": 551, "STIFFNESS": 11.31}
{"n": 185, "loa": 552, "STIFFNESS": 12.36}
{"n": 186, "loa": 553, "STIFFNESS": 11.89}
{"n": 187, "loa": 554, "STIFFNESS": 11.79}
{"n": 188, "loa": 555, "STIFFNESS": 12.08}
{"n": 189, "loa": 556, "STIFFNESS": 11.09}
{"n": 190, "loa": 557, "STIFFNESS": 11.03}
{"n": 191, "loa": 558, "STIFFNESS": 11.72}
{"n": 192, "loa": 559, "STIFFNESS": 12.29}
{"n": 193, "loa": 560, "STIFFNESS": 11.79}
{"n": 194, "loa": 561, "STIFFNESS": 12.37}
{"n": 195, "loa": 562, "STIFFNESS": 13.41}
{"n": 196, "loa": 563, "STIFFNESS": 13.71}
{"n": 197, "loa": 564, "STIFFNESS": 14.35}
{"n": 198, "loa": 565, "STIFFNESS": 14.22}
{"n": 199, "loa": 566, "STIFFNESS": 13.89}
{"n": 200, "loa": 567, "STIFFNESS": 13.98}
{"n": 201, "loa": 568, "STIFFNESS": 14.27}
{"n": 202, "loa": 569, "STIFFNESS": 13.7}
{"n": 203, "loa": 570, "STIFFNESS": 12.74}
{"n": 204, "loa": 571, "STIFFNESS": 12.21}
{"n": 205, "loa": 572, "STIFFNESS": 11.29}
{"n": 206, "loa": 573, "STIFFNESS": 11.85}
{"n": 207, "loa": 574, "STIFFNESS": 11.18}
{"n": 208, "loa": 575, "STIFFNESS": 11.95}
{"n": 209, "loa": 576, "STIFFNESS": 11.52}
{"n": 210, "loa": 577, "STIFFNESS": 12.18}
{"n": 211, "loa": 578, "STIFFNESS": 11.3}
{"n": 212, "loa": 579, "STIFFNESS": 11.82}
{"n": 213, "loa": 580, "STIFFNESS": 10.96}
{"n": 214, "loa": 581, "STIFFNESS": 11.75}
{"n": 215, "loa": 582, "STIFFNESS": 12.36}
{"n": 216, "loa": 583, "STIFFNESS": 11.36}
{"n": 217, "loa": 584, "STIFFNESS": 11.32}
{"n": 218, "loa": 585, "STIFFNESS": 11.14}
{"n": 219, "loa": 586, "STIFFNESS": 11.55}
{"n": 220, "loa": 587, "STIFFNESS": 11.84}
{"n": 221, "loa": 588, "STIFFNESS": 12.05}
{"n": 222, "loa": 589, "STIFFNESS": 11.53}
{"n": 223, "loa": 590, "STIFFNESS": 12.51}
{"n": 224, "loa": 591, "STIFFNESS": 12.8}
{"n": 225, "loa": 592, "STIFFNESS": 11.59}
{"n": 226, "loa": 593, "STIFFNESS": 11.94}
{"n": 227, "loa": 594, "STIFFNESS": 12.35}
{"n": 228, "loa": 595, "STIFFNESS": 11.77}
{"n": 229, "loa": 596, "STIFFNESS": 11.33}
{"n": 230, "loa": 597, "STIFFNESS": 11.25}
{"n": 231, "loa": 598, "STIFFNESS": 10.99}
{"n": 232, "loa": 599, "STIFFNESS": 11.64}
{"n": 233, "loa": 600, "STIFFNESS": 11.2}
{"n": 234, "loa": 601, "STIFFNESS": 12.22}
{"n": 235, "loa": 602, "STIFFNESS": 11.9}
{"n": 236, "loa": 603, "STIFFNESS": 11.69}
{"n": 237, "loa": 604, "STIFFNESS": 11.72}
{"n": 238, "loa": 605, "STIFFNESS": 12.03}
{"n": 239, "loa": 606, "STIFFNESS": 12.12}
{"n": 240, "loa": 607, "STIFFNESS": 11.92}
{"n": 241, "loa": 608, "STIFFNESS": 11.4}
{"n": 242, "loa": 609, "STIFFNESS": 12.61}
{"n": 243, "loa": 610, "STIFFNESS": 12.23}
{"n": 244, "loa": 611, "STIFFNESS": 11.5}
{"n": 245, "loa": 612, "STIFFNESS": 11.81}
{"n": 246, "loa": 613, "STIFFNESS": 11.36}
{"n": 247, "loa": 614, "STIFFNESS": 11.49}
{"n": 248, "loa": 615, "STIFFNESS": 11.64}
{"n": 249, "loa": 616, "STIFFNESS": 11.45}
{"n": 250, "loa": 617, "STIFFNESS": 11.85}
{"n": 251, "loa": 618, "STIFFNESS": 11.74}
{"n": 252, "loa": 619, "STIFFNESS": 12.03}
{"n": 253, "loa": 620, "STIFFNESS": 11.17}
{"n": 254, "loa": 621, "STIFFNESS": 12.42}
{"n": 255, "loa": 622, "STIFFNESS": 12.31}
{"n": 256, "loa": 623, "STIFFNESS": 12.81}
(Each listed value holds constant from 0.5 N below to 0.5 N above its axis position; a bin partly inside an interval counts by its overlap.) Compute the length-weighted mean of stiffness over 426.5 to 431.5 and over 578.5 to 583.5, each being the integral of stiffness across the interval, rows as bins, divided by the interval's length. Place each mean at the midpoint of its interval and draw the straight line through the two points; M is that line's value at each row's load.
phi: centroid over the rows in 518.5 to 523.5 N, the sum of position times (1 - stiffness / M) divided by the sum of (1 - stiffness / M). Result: 521.1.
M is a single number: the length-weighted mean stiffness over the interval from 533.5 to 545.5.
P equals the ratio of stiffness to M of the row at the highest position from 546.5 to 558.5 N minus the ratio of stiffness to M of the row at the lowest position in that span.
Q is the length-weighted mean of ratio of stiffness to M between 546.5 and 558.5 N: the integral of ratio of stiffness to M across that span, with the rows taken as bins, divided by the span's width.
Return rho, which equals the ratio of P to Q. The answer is 0.12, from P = 0.12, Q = 1.00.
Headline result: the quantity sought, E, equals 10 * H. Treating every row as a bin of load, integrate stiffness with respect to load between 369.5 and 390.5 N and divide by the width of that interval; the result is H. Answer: 123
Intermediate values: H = 12.3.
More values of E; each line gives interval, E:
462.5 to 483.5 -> 117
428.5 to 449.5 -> 114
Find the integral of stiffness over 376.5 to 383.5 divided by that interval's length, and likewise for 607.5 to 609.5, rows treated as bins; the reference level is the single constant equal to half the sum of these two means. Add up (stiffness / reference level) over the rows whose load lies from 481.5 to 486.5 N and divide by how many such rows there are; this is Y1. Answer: 0.97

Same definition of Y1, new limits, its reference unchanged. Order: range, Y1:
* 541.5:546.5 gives 0.93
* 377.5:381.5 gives 1.04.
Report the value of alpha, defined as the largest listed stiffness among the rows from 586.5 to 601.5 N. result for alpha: 12.8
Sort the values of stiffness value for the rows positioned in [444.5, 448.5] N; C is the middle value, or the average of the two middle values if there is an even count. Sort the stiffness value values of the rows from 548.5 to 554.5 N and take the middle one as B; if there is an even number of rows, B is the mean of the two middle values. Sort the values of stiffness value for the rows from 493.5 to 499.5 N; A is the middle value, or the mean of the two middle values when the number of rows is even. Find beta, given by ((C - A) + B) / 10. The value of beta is 1.08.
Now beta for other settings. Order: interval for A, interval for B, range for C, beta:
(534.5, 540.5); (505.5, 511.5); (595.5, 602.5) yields 1.11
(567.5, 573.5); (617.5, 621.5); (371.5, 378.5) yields 1.21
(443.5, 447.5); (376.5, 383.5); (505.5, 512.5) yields 1.28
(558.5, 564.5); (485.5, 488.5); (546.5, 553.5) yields 1.01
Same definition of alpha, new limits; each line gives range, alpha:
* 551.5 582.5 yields 14.35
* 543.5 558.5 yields 12.36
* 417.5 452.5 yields 12.55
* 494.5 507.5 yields 12.34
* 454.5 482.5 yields 12.33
